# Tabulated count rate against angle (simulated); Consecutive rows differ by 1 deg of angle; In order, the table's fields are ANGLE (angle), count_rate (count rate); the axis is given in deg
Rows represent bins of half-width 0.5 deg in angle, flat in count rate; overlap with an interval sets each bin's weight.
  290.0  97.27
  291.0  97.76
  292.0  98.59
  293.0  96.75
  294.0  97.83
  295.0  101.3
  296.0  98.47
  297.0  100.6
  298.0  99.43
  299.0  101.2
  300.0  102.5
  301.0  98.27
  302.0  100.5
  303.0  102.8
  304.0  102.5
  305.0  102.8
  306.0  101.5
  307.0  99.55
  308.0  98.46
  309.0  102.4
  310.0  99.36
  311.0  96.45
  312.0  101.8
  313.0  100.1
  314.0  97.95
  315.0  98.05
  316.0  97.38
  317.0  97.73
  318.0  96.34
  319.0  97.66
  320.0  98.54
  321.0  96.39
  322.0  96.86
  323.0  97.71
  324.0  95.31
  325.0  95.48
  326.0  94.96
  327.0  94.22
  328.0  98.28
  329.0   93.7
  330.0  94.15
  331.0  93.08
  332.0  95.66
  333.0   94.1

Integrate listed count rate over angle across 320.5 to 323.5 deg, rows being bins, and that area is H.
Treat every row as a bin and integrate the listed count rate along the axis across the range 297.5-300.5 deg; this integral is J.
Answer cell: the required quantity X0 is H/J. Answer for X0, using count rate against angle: 0.96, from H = 291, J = 303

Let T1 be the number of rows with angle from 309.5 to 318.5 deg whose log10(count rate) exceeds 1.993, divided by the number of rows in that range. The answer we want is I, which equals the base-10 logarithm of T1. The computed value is -0.48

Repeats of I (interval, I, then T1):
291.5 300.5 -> -0.11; 0.78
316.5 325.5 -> -0.95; 0.11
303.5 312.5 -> -0.05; 0.89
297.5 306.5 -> -0.05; 0.89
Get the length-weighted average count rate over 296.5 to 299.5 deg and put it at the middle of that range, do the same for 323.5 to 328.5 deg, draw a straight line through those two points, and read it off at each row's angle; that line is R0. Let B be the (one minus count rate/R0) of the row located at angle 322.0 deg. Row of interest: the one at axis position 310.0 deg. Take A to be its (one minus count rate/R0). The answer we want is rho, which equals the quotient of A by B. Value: 1.8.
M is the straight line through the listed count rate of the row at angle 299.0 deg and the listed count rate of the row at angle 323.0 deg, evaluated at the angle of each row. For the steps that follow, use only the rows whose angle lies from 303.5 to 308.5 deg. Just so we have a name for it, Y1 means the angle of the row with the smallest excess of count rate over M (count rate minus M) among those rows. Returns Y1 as 308.0 deg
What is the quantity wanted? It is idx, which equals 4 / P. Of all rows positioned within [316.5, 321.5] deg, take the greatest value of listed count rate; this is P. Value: 0.0406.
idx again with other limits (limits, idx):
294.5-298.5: 0.0395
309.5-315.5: 0.0393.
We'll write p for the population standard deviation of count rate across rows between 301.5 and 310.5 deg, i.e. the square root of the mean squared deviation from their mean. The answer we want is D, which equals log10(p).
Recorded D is 0.20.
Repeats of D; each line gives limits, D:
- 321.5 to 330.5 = 0.19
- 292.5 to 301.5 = 0.26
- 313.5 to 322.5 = -0.14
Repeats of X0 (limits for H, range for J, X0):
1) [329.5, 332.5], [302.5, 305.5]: 0.92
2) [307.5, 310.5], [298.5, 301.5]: 0.99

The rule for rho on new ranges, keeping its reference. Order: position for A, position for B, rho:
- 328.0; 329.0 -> -2.1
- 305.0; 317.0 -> 6.4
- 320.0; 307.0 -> 2.9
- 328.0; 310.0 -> 3.1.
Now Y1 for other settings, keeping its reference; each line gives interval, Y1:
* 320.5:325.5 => 324.0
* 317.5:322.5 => 318.0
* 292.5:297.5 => 293.0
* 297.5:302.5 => 301.0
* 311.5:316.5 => 316.0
